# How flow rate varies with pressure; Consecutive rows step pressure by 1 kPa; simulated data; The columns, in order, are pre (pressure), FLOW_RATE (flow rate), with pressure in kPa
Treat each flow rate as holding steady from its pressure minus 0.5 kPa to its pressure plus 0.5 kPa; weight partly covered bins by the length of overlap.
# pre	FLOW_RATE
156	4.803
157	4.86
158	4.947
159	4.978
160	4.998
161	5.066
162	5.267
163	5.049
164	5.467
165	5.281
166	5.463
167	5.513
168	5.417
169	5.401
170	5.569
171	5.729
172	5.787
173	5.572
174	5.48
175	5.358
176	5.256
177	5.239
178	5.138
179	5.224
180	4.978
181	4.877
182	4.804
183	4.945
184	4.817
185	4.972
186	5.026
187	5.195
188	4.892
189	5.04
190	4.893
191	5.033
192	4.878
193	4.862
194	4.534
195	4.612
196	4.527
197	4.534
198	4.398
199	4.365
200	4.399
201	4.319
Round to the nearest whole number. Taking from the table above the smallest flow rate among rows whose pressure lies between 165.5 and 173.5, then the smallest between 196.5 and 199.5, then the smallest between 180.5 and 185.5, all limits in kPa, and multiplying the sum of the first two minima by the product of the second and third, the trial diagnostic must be 205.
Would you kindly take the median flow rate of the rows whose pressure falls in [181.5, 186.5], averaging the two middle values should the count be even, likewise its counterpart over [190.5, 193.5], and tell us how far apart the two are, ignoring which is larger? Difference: 0.1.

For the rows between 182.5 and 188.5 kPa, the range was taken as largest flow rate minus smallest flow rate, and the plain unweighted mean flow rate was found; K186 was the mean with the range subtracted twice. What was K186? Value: 4.22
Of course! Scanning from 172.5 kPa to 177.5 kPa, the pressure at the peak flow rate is 173 kPa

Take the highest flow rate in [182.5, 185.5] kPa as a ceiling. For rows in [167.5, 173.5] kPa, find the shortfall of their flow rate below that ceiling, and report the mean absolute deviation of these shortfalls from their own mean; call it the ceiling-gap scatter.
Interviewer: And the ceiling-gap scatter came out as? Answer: 0.119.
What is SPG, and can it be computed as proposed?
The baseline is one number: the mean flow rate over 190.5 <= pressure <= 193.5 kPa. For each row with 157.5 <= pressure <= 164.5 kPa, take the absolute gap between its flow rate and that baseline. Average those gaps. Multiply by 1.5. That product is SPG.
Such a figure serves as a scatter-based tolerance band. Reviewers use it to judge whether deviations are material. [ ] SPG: 0.28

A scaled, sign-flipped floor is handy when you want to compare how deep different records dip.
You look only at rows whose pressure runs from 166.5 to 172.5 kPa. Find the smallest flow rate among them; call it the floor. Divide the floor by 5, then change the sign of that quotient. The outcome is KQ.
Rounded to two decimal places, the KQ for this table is -1.08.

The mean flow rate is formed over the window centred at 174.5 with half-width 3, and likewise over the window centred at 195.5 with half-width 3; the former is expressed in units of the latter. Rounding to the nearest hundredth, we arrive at 1.19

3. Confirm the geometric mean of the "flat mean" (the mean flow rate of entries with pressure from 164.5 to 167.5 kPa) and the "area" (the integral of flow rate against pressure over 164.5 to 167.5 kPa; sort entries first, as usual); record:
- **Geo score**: 9.4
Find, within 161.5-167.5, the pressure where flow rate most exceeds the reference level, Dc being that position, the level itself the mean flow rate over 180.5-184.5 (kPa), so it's 167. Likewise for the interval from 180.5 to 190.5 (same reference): 187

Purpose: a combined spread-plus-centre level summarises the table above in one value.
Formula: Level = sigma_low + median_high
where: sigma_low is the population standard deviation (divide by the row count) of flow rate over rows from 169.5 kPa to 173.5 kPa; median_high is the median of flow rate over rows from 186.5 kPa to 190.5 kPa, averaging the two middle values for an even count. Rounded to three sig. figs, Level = 5.06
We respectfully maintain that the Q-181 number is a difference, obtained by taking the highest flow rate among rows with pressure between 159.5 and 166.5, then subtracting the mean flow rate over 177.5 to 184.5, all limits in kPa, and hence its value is 0.50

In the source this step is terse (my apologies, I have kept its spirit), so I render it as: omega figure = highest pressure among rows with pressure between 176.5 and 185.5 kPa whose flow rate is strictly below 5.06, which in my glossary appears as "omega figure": 185 kPa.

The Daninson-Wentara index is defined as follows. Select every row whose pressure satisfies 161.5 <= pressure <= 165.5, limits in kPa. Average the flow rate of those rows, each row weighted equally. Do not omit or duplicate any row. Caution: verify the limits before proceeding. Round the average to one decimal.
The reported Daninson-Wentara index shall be 5.3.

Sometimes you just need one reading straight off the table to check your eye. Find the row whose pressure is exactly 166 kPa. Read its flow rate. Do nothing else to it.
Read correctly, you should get 5.463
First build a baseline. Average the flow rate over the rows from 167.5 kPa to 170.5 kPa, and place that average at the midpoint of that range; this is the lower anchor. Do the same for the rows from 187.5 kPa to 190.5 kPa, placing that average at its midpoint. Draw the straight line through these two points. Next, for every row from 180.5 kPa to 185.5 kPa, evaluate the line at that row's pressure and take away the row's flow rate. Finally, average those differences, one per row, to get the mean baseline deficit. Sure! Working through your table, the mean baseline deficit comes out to 0.21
